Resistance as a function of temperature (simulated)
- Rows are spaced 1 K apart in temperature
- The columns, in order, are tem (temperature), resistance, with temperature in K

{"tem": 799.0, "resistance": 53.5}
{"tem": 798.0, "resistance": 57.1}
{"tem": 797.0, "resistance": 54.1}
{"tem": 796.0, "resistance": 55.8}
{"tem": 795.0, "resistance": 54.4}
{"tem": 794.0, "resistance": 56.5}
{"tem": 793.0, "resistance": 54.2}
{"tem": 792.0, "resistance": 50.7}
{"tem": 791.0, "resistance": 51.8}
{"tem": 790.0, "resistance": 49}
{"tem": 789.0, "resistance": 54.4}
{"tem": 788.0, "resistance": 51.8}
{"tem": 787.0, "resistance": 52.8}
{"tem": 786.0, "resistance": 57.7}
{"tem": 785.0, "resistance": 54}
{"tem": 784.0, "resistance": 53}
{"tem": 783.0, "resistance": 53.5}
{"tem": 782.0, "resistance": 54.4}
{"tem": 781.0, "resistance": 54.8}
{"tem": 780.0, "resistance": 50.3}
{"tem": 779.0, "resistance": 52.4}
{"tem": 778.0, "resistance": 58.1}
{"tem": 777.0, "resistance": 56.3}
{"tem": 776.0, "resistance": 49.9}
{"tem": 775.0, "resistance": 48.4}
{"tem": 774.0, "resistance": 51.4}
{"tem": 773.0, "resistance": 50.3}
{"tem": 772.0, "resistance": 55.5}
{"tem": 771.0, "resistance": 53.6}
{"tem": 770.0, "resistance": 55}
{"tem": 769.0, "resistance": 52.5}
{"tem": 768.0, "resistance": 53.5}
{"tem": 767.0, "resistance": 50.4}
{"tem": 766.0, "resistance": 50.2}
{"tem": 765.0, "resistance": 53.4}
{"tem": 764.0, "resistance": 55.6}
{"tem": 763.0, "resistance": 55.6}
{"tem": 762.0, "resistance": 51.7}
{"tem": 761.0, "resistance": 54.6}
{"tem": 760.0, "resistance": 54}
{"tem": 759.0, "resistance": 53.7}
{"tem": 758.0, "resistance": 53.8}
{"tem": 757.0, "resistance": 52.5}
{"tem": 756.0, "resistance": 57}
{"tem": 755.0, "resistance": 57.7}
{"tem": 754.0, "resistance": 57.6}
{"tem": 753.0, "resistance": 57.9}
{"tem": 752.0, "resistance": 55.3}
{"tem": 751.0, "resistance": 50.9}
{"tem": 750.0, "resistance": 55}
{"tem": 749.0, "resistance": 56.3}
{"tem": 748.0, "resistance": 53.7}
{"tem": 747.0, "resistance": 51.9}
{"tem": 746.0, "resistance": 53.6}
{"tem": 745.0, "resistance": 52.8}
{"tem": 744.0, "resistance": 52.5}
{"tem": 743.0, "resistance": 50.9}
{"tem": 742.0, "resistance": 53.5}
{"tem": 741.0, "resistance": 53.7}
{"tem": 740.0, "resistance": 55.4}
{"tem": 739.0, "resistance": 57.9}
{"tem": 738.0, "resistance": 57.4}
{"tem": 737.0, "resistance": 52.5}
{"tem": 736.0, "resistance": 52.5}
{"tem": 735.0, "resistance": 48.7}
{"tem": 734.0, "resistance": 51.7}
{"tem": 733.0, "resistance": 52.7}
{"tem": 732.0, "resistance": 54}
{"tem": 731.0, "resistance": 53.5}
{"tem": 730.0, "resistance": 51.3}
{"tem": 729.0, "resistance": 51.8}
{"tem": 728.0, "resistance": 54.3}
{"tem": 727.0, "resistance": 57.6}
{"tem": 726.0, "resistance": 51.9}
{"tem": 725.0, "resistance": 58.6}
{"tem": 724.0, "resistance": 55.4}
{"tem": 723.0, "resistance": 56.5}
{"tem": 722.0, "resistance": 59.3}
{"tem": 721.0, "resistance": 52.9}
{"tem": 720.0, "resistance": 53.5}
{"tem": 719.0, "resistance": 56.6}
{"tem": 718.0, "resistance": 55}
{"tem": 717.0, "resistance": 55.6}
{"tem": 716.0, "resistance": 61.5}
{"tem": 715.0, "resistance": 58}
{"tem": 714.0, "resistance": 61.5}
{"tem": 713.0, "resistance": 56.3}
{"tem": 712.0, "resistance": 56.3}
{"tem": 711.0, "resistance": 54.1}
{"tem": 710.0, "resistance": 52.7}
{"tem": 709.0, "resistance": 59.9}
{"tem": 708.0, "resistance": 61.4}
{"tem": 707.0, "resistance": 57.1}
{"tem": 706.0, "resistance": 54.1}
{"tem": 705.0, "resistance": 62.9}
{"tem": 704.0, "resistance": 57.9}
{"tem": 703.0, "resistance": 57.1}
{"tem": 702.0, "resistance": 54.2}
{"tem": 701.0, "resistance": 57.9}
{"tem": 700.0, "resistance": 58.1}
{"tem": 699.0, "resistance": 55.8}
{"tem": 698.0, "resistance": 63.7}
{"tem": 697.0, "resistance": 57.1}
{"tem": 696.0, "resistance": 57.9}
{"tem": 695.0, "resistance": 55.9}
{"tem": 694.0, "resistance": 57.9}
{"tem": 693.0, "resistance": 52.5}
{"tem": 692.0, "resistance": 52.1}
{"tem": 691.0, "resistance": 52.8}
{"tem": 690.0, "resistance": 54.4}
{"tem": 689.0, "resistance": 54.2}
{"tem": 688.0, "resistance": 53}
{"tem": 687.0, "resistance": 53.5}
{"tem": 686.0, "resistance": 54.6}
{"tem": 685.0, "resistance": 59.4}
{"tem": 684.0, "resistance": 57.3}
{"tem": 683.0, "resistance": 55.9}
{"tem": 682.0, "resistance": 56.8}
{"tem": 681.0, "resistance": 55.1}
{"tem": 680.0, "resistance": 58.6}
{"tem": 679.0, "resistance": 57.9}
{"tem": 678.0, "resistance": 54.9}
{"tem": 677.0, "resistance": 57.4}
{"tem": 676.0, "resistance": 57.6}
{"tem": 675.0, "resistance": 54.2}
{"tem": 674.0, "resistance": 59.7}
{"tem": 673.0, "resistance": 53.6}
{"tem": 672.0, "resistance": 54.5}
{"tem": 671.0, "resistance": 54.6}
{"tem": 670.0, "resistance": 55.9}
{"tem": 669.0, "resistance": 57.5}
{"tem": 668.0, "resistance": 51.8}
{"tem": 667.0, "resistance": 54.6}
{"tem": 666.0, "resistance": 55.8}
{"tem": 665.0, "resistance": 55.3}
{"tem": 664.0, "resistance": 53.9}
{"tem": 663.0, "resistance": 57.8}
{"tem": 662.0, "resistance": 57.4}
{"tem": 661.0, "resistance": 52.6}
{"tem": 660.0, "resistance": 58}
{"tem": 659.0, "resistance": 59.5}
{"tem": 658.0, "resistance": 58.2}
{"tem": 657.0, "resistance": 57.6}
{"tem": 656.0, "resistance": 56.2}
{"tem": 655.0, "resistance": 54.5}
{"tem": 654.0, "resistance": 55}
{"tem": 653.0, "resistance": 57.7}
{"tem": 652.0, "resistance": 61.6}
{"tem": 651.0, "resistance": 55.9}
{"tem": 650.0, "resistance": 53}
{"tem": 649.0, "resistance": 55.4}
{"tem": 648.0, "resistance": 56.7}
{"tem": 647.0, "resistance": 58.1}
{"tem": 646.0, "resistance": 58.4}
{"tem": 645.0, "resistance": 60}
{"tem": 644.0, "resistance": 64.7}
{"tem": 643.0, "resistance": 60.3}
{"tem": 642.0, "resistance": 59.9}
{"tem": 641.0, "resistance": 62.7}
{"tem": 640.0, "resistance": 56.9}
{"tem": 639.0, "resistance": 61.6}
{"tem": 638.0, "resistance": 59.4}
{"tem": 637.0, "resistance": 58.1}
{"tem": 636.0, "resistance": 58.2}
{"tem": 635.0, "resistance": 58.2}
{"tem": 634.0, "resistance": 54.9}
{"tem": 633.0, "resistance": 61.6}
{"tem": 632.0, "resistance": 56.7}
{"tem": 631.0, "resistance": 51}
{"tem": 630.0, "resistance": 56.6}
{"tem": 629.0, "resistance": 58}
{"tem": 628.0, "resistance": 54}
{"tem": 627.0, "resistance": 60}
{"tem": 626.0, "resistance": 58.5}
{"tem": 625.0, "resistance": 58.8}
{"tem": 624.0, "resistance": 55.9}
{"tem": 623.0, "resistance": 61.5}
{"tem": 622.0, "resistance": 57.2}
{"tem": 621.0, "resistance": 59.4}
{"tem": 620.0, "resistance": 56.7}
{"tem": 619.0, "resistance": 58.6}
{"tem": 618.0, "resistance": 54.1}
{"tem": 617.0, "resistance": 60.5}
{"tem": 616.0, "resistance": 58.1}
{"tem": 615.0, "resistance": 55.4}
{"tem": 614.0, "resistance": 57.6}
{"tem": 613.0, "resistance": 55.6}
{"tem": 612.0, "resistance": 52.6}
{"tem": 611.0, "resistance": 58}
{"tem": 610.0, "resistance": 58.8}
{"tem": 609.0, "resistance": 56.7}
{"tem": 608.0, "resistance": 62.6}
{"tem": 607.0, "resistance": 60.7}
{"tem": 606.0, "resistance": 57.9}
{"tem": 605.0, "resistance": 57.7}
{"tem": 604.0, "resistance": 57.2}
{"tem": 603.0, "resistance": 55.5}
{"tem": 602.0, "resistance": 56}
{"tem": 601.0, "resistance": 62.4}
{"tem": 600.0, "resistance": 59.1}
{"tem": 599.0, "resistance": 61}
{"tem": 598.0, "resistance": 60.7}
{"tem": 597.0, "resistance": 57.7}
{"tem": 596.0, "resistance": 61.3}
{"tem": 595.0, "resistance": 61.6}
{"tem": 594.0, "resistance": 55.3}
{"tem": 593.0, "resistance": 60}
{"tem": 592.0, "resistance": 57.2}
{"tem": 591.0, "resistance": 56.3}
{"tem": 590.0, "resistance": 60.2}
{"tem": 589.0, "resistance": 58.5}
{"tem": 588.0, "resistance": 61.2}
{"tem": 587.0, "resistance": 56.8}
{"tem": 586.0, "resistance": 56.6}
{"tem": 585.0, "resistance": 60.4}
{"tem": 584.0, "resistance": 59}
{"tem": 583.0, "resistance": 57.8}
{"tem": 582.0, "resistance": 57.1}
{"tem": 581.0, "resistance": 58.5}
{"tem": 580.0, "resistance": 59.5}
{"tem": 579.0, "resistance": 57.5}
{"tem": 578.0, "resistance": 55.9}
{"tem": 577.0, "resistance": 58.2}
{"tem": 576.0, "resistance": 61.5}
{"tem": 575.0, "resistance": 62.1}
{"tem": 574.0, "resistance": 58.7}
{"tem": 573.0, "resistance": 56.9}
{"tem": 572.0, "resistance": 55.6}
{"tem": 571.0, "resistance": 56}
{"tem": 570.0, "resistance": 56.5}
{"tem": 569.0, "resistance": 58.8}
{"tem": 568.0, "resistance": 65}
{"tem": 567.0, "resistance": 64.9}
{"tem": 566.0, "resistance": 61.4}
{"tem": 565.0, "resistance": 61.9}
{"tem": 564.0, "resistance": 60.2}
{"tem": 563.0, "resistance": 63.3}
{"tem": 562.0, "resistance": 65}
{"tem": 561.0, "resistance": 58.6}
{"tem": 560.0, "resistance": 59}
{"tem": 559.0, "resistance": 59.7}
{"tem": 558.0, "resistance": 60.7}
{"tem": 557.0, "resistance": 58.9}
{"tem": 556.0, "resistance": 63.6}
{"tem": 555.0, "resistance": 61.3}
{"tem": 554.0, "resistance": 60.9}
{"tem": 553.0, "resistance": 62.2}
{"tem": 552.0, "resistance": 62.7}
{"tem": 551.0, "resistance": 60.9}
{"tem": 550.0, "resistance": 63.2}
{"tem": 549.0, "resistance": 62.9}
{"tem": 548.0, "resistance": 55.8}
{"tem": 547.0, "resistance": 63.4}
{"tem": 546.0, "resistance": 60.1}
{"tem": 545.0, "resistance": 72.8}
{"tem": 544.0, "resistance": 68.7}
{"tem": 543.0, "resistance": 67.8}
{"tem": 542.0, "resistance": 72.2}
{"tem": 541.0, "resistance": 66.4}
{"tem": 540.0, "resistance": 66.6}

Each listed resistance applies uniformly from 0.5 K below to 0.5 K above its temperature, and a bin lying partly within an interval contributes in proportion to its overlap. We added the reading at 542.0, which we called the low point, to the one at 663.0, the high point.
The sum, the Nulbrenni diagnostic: 130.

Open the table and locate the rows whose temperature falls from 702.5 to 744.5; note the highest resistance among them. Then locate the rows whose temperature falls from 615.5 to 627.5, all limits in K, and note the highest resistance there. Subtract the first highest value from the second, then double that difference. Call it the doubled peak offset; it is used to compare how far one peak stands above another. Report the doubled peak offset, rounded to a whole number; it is -3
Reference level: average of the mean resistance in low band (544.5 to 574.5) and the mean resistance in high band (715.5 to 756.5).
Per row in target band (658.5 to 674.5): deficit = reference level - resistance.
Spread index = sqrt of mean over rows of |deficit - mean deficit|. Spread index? 1.39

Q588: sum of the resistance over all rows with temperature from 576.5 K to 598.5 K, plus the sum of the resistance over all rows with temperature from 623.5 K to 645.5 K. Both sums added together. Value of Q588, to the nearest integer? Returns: 2573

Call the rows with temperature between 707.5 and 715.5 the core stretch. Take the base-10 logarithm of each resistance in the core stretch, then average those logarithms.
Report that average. 1.76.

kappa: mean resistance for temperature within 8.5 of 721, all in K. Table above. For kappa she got 56.3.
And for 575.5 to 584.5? 58.3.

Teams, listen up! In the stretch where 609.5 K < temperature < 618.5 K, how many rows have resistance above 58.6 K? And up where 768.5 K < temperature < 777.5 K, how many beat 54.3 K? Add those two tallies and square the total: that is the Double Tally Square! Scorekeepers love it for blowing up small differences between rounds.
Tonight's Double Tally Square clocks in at 25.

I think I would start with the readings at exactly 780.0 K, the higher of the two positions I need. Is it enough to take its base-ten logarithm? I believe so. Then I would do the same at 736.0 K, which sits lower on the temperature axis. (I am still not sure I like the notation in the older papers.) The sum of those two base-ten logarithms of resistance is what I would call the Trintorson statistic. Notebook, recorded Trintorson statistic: 3.42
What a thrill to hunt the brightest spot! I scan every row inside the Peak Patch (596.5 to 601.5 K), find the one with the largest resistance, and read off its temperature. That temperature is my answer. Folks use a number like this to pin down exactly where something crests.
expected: 601.0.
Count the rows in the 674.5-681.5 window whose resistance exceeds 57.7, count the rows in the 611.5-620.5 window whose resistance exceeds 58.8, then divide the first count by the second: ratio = 2.00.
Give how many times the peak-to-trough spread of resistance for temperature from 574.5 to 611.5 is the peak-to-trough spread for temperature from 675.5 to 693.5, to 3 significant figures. 1.00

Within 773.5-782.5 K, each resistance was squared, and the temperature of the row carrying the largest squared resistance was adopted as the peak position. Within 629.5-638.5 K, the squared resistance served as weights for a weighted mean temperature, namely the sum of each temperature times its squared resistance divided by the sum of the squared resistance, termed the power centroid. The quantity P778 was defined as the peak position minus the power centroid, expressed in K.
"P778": 143.9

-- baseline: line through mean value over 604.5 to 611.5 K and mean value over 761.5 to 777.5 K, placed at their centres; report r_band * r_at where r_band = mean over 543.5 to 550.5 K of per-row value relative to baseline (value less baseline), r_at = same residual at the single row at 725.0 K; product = 11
